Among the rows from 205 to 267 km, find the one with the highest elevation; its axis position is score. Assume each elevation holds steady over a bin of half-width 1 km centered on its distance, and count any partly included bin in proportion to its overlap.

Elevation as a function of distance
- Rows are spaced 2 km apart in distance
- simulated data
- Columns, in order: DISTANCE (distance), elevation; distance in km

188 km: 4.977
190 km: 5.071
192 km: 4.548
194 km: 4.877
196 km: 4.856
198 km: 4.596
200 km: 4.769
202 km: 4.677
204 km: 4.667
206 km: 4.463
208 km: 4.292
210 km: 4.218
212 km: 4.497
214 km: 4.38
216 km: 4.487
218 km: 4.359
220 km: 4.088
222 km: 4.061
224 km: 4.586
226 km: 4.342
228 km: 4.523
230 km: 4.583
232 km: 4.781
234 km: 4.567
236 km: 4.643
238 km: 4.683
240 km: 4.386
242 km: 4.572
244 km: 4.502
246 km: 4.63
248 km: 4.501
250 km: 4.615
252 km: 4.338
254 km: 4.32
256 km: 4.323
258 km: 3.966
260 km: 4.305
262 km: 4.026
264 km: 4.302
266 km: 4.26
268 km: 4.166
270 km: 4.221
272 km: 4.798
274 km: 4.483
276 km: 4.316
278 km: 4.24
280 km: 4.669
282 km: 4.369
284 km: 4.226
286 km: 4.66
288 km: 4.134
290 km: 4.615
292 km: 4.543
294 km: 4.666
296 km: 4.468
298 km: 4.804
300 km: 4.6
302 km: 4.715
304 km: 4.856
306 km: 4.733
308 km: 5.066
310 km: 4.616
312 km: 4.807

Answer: 232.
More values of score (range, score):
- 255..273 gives 272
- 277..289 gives 280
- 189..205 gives 190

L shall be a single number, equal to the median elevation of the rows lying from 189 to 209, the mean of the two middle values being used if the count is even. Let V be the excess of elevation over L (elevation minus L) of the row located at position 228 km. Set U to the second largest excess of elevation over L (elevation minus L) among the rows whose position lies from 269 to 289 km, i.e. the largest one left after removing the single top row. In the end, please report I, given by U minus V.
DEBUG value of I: 0.15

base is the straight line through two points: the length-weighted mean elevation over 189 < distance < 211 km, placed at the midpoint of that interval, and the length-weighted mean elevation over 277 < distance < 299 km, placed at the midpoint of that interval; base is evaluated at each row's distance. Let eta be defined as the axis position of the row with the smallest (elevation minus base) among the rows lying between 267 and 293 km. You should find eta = 268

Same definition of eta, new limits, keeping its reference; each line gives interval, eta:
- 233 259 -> 258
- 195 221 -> 220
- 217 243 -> 222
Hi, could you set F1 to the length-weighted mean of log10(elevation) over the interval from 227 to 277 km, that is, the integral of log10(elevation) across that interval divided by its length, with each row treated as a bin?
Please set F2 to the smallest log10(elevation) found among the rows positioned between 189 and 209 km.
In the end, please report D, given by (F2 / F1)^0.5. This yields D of 0.990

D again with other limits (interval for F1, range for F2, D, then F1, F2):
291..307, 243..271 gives 0.945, 0.669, 0.60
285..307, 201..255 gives 0.957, 0.664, 0.61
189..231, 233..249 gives 0.990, 0.655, 0.64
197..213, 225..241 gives 0.987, 0.655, 0.64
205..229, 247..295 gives 0.968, 0.639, 0.60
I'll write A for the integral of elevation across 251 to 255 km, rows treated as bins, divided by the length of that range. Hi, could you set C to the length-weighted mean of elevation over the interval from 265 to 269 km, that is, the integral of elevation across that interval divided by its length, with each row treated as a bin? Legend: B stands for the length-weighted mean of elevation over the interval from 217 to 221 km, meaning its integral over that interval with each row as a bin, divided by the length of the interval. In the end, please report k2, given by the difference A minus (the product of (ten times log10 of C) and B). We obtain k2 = -22.1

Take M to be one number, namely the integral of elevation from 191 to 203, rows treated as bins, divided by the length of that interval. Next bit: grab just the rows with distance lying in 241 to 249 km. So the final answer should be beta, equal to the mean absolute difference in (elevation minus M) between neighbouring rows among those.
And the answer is 0.11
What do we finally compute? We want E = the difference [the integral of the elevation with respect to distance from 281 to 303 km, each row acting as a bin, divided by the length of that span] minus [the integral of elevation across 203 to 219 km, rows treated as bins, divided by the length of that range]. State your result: 0.11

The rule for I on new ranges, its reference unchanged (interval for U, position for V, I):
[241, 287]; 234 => 0.10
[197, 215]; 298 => -0.13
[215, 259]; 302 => -0.03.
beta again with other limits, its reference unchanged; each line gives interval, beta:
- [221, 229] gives 0.32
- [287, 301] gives 0.24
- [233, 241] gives 0.14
